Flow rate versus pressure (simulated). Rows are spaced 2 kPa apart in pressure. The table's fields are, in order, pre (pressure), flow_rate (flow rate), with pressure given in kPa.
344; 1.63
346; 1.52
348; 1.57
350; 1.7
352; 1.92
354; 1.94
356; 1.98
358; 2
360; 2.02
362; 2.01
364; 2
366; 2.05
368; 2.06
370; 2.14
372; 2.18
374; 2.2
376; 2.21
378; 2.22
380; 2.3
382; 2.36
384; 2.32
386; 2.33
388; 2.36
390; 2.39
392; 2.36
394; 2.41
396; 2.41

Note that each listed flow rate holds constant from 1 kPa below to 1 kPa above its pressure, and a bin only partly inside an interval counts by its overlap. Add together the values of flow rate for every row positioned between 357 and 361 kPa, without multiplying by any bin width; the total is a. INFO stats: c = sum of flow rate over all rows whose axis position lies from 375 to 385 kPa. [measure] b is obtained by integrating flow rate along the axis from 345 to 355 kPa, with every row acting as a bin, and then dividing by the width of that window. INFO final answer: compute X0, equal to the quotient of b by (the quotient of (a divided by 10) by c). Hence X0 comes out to 49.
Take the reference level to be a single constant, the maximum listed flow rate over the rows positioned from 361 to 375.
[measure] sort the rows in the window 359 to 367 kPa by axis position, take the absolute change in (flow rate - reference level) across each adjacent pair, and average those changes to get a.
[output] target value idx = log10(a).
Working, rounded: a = 0.023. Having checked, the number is -1.63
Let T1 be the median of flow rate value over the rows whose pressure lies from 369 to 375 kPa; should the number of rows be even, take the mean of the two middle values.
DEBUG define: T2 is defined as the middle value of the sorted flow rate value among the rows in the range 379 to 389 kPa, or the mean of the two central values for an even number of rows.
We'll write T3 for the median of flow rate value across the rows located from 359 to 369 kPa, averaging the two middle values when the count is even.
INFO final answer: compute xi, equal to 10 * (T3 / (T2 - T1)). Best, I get 135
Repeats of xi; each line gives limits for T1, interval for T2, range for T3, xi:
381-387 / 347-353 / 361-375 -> -33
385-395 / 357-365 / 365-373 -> -59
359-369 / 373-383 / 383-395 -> 118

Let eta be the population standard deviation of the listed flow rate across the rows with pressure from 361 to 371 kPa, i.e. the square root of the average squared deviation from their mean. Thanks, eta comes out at 0.050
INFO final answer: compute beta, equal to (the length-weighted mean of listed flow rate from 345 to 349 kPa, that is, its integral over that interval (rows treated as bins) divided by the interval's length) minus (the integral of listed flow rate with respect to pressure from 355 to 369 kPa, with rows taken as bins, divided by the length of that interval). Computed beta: -0.5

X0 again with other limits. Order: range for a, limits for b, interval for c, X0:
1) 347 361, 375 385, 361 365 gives 7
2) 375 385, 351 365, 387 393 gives 12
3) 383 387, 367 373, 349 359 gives 44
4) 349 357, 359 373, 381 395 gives 45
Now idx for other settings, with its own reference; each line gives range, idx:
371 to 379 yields -1.88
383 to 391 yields -1.63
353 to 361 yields -1.57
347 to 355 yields -0.91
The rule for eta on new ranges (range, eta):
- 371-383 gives 0.064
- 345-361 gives 0.190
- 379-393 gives 0.028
